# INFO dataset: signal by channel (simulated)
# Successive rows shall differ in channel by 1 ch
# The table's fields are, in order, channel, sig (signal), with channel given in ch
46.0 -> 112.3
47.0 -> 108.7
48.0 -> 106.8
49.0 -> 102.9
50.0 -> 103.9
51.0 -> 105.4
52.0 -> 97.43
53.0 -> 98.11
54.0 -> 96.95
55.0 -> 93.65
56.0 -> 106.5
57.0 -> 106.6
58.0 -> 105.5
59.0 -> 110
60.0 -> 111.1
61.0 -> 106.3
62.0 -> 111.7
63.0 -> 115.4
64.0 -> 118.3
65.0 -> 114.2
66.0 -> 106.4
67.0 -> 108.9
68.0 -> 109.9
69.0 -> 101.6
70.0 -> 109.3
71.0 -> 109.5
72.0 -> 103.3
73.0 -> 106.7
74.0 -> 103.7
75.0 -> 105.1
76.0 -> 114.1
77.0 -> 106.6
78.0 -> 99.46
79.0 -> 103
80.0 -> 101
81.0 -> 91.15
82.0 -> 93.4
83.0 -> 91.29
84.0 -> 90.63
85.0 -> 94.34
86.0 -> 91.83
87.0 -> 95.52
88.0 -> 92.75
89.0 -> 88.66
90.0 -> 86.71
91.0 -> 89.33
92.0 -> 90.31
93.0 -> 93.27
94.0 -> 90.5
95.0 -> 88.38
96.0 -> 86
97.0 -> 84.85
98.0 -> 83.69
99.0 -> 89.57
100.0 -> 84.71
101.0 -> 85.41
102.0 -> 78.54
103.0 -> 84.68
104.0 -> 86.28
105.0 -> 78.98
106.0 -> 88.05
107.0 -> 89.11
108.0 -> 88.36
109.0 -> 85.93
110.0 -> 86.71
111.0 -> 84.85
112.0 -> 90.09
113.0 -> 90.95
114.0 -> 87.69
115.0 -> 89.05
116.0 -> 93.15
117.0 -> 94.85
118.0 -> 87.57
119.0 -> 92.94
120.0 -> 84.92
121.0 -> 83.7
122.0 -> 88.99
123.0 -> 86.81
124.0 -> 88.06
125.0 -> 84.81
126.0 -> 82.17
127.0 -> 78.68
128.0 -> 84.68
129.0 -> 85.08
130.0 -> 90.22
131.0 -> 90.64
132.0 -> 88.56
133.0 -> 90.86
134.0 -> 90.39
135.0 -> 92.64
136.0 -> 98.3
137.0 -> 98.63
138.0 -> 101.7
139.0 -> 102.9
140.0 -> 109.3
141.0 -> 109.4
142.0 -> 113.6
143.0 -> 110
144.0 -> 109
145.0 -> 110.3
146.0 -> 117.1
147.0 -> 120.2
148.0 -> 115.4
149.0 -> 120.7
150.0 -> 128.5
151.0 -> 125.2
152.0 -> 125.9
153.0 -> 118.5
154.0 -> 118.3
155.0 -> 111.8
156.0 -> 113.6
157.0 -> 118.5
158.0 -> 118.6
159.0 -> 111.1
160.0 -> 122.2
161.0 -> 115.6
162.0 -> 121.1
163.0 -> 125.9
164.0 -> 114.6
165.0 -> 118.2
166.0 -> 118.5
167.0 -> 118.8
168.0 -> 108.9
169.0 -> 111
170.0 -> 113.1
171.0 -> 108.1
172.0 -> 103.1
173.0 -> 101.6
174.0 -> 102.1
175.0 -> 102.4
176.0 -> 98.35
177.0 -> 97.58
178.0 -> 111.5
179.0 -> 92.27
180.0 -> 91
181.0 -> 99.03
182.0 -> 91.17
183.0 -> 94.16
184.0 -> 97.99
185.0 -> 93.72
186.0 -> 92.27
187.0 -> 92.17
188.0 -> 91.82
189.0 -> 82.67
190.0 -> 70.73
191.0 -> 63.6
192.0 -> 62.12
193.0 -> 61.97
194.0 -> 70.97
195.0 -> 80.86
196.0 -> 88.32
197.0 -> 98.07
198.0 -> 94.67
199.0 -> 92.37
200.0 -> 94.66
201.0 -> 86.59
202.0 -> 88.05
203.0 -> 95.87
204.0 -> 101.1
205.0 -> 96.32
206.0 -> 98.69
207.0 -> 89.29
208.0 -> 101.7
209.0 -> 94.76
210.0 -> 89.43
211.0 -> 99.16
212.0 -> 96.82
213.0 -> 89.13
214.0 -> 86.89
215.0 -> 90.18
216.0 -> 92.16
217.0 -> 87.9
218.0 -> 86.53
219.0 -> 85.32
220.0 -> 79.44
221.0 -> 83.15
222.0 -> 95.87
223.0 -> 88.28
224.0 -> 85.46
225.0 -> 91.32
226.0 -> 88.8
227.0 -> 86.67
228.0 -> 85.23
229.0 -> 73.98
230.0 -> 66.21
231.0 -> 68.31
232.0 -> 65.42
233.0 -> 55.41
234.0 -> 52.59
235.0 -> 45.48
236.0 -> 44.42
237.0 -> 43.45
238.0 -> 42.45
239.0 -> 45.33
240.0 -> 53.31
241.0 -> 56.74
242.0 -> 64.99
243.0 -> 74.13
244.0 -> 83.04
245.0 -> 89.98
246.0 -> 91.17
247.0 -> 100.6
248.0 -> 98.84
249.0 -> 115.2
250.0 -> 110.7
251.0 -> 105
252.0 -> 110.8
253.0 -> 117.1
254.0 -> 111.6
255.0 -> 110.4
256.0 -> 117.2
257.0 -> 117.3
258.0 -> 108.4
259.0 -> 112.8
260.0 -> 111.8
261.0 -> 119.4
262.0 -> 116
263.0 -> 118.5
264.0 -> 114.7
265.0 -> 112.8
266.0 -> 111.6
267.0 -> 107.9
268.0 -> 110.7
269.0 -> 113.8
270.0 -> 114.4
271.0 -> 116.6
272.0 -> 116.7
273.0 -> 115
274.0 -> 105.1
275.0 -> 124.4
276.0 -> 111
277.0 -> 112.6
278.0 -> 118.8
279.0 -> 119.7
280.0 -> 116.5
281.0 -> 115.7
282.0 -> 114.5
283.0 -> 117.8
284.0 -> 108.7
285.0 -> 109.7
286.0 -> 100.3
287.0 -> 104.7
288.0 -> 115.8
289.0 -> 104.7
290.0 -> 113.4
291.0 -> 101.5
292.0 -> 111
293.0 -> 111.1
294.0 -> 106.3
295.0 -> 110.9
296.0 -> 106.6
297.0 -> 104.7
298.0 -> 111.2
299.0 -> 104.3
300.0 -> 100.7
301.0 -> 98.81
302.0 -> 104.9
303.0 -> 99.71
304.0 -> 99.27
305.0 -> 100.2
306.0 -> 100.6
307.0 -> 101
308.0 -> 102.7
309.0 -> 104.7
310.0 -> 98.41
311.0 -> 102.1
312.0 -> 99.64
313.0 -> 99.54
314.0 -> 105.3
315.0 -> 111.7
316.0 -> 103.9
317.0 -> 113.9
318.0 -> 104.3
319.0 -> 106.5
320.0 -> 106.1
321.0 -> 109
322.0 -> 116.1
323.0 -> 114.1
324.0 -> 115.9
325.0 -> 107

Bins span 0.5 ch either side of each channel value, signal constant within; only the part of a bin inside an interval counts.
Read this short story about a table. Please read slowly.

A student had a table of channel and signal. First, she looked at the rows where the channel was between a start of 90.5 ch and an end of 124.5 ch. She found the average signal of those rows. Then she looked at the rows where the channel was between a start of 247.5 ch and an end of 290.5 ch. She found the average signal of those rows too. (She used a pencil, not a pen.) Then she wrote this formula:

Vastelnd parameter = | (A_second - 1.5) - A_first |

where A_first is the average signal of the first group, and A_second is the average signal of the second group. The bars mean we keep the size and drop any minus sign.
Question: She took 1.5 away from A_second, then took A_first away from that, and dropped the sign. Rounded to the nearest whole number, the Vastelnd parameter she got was 24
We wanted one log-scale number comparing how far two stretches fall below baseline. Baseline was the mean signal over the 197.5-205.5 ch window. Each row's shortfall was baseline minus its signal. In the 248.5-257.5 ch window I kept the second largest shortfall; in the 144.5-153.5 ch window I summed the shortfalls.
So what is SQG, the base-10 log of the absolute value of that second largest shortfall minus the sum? 2.3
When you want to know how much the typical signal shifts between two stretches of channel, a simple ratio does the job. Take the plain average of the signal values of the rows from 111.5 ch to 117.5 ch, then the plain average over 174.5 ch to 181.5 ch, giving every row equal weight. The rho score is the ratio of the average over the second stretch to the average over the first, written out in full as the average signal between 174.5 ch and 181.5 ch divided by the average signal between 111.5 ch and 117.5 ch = 1.09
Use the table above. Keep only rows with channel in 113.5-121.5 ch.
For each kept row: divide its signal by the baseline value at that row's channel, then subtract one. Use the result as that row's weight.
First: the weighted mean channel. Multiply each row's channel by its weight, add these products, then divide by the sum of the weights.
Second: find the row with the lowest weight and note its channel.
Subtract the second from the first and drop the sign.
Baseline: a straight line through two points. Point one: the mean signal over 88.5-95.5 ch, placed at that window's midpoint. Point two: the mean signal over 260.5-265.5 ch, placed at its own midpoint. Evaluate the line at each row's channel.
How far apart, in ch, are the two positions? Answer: 2.5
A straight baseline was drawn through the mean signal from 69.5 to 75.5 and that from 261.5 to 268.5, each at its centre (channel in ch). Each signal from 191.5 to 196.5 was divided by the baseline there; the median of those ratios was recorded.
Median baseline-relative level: 0.64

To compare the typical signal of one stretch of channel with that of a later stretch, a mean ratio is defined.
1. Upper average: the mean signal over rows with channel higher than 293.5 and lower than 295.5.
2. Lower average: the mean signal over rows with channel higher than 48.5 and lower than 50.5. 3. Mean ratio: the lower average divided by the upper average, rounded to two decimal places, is 0.95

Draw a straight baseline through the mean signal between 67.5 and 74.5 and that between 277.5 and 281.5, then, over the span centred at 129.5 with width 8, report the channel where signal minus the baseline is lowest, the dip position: 127.0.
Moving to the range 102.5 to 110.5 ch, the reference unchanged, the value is 105.0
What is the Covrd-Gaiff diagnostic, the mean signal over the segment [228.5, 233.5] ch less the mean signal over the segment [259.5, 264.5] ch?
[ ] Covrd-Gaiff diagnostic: -50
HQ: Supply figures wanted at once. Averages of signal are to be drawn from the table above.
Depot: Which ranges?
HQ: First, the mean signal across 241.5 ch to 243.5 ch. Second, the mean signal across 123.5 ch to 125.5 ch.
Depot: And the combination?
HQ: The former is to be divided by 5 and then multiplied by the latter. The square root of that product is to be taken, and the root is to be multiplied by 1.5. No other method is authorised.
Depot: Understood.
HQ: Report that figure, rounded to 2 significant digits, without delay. 52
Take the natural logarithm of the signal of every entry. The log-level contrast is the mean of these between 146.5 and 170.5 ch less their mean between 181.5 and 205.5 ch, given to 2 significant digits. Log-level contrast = 0.32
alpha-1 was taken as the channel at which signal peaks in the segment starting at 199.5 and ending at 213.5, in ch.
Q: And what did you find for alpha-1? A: 208.0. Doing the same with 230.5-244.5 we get 244.0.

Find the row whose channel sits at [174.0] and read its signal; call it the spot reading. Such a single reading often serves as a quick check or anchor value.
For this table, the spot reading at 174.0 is 102.1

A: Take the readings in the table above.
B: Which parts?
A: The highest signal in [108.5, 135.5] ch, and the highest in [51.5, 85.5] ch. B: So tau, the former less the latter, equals -23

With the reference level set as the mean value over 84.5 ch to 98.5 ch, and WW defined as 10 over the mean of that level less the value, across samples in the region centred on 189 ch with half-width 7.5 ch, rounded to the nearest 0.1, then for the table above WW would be 1.3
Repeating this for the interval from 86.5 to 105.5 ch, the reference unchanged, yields 4.1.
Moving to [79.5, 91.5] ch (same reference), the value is -4.0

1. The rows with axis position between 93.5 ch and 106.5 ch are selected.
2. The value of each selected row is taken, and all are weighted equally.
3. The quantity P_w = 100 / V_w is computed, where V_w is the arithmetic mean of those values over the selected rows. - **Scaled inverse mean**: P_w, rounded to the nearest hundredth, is 1.17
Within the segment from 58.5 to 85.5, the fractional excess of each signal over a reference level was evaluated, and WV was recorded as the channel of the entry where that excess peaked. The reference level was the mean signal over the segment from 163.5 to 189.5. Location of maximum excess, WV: 64.0 ch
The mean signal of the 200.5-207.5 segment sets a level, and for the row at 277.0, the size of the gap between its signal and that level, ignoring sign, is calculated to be 19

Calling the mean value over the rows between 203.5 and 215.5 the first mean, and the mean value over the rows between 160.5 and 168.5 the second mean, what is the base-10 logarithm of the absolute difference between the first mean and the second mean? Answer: 1.4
